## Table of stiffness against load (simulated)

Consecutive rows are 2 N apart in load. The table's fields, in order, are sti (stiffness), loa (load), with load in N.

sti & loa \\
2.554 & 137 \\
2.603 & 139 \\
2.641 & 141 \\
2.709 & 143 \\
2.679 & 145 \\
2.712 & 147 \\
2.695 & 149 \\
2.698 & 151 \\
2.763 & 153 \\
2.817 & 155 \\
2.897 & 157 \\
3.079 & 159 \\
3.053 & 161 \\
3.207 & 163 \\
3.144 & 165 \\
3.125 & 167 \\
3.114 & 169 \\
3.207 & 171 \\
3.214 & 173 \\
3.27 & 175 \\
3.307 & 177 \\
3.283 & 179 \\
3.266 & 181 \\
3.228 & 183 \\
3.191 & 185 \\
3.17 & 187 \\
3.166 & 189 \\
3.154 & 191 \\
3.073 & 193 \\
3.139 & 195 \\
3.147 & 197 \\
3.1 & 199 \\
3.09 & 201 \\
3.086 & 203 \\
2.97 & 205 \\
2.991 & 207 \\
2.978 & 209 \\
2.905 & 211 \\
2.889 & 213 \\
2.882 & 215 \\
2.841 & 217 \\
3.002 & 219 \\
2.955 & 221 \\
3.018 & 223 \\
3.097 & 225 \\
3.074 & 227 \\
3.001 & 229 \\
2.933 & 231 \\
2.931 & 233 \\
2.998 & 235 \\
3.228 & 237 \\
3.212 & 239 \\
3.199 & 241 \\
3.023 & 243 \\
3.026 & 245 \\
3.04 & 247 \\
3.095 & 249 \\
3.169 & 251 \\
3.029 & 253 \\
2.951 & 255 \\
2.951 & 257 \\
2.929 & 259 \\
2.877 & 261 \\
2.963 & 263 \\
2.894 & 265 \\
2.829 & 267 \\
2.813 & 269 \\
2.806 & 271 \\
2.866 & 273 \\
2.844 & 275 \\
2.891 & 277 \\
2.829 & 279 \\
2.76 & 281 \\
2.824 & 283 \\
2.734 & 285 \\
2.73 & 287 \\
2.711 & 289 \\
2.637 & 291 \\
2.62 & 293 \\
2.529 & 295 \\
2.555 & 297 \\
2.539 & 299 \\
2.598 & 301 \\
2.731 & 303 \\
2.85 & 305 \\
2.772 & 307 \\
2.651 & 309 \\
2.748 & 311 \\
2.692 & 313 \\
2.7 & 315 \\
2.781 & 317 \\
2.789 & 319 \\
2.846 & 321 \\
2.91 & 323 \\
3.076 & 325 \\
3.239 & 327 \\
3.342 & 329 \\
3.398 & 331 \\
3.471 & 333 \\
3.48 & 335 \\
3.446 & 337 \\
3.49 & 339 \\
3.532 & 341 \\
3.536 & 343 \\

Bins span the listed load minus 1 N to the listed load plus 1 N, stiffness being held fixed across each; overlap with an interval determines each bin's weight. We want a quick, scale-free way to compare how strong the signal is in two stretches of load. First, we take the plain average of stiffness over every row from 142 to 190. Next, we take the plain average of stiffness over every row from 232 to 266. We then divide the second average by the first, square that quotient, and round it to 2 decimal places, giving 0.99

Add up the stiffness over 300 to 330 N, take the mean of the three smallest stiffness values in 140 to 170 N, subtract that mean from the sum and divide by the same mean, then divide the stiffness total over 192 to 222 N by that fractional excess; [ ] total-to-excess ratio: 3.00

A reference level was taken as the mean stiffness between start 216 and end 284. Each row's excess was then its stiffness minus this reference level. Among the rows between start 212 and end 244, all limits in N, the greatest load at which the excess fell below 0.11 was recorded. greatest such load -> 243 N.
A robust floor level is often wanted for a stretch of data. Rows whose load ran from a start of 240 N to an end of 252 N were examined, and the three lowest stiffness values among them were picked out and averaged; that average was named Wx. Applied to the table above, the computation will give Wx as 3.03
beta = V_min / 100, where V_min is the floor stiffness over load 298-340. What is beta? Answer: 0.025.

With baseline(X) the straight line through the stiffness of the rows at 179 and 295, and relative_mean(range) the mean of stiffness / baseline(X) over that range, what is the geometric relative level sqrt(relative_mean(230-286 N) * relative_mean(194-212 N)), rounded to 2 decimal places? 1.02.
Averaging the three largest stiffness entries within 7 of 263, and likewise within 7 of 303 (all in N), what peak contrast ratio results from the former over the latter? 1.06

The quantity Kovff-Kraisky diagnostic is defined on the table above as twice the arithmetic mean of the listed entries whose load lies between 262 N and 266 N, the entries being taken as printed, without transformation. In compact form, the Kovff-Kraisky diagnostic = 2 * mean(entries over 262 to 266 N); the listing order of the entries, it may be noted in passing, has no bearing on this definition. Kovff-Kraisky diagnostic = 5.86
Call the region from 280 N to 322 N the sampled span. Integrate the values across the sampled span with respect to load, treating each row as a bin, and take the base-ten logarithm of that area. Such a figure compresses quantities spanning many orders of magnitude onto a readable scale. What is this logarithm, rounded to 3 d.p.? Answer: 2.055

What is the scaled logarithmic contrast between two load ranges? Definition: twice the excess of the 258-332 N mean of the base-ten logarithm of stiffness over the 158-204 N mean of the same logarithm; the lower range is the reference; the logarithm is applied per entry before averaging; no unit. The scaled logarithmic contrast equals -0.10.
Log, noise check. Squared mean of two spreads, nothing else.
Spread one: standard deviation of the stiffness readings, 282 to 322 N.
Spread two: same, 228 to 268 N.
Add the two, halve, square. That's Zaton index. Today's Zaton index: 0.011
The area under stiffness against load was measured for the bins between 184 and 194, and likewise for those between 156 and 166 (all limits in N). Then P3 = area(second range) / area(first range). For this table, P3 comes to 1.0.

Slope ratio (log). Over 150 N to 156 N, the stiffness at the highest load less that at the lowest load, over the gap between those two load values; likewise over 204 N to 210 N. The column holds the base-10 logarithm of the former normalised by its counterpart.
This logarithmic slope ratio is 1.2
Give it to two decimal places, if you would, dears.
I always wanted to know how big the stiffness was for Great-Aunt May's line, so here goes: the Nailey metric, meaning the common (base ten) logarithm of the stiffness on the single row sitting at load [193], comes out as 0.49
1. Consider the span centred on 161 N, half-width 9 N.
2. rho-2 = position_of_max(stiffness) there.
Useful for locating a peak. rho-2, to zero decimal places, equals 163 N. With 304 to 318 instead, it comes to 305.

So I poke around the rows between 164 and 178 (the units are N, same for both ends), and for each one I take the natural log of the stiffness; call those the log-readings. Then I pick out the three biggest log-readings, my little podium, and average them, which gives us 1.18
